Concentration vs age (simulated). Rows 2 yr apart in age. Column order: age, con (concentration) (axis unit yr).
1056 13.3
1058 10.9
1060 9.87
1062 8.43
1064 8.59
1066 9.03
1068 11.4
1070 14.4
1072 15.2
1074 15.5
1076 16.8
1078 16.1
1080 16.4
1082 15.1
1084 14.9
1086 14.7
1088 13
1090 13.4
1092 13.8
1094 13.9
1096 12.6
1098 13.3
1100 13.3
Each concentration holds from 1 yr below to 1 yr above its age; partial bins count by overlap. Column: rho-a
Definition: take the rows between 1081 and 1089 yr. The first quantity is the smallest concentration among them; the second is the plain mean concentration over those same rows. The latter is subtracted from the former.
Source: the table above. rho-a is -1.4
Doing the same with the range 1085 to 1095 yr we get -0.8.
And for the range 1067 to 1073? -2.3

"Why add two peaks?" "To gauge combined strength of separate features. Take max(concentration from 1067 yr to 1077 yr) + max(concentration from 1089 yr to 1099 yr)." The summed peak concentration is 30.7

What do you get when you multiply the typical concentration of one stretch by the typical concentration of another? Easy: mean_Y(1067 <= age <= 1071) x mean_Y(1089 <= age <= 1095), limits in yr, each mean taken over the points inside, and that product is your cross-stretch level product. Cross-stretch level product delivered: 177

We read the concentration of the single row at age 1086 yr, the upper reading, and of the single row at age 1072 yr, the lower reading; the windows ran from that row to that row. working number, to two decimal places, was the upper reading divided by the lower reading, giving 0.97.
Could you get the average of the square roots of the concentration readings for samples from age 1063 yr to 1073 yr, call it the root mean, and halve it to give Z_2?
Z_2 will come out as 1.70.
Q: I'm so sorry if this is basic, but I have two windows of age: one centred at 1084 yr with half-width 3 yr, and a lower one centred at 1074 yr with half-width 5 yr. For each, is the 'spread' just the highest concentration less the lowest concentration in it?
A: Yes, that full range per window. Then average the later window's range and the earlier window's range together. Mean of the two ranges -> 1.4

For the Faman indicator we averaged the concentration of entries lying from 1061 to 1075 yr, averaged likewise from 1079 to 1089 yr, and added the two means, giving 27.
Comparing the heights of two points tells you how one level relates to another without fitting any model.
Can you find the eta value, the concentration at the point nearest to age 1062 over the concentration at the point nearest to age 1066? 0.93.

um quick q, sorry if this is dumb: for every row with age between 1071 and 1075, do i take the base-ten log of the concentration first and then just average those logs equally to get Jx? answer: 1.19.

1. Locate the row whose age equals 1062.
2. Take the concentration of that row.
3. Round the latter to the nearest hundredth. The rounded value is 8.43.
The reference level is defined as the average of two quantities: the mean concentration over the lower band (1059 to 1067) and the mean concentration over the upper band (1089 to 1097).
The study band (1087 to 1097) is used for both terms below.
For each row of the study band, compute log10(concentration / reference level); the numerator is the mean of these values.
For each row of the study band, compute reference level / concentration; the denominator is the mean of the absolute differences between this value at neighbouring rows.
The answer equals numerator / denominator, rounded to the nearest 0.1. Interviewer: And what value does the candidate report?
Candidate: 2.2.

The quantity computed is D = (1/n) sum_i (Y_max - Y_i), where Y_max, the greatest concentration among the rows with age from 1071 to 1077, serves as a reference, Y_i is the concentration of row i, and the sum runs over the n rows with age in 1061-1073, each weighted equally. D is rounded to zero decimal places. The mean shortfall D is 6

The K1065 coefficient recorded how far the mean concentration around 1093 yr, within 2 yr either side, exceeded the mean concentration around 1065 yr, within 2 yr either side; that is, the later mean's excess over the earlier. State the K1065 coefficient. 5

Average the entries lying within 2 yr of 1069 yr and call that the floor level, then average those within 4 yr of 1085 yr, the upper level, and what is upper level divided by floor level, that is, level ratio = 1.12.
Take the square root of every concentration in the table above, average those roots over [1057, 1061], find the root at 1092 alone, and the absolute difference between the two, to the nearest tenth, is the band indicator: 0.5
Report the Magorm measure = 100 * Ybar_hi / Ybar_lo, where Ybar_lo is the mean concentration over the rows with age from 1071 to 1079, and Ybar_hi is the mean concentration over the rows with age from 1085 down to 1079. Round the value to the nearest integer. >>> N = 97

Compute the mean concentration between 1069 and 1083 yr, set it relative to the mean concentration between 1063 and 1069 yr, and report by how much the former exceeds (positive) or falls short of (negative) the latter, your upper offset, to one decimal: 6.0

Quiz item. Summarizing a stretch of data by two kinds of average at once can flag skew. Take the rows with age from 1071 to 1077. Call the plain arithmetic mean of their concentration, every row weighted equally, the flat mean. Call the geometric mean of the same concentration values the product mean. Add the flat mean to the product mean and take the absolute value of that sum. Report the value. 32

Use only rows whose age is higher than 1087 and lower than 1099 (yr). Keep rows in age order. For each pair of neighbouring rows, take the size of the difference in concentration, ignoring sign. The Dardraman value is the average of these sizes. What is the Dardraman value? 0.58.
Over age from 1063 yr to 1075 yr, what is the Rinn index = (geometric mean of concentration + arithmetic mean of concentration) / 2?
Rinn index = 12.2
